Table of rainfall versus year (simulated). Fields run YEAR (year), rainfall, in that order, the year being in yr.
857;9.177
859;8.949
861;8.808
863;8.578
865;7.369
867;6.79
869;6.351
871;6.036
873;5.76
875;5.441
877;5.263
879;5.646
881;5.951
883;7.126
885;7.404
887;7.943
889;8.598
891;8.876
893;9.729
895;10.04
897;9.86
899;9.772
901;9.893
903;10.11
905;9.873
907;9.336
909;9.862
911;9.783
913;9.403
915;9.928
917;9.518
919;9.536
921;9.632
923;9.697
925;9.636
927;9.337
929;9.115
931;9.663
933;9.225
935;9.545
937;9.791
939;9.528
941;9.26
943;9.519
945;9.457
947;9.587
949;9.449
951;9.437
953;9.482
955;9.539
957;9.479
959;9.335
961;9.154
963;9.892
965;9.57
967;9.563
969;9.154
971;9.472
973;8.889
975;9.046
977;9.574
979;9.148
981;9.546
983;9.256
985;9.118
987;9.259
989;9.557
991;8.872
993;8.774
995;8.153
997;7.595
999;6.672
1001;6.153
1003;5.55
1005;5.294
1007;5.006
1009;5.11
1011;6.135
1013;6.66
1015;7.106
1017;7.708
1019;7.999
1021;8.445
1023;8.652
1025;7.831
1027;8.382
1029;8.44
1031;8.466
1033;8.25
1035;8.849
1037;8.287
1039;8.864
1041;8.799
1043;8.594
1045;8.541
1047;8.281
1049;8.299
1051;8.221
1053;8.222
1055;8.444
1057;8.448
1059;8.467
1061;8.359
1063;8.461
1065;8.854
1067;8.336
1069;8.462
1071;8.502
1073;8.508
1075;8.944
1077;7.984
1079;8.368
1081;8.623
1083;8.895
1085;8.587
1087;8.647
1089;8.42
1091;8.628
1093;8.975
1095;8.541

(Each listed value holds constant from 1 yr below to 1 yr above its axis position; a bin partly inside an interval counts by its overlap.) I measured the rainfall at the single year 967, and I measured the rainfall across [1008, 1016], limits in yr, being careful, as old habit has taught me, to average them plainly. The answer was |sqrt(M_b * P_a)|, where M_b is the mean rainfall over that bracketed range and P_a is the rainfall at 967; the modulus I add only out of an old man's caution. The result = 7.7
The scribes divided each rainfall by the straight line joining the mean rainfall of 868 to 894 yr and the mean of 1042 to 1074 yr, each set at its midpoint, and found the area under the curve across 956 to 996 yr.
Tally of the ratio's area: 48 yr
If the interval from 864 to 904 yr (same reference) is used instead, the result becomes 44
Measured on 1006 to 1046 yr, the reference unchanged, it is 38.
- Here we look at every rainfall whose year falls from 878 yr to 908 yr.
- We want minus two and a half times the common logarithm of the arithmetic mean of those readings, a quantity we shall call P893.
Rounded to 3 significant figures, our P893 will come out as -2.35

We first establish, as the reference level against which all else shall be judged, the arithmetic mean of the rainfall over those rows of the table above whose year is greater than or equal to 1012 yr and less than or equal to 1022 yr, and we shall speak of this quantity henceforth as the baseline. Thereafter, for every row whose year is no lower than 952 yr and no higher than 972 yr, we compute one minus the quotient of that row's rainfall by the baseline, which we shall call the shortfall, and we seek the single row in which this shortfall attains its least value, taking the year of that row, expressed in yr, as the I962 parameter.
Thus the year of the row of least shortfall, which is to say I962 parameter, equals 963 yr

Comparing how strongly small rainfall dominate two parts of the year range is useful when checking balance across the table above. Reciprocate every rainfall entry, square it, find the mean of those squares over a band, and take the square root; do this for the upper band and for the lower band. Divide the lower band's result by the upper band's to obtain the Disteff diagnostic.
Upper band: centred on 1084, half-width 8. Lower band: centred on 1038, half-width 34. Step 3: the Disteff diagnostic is 1.1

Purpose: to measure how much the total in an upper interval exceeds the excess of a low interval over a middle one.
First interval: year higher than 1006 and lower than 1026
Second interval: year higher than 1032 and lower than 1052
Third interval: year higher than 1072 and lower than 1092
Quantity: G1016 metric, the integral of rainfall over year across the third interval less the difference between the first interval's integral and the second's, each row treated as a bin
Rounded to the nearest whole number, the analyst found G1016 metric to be 200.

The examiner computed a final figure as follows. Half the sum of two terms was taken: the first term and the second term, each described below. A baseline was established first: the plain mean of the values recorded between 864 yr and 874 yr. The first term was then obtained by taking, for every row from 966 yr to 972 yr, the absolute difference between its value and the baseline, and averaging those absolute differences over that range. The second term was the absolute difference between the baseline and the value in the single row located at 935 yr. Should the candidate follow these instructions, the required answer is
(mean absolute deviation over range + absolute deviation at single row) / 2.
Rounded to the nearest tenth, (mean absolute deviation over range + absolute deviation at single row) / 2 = 3.0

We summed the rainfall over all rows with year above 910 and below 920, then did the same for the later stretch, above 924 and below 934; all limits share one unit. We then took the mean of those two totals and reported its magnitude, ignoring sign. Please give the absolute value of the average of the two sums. 48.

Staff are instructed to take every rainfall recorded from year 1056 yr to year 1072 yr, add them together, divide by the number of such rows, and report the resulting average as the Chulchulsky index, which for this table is 8.5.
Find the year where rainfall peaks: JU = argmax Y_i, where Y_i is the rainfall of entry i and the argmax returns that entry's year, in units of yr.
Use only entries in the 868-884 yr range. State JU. 883 yr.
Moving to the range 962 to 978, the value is 963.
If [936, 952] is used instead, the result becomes 937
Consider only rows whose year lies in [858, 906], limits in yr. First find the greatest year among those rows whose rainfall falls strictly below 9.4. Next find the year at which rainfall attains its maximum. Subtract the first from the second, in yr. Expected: 12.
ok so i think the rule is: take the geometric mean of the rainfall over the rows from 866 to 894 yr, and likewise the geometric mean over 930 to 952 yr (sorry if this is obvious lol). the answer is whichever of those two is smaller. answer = 6.8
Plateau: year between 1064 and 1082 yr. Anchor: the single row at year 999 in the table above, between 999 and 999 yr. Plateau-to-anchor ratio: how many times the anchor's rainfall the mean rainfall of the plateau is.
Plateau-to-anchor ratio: 1.28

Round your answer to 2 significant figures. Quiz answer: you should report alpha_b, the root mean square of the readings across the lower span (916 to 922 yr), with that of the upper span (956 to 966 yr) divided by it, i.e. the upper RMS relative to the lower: 0.99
